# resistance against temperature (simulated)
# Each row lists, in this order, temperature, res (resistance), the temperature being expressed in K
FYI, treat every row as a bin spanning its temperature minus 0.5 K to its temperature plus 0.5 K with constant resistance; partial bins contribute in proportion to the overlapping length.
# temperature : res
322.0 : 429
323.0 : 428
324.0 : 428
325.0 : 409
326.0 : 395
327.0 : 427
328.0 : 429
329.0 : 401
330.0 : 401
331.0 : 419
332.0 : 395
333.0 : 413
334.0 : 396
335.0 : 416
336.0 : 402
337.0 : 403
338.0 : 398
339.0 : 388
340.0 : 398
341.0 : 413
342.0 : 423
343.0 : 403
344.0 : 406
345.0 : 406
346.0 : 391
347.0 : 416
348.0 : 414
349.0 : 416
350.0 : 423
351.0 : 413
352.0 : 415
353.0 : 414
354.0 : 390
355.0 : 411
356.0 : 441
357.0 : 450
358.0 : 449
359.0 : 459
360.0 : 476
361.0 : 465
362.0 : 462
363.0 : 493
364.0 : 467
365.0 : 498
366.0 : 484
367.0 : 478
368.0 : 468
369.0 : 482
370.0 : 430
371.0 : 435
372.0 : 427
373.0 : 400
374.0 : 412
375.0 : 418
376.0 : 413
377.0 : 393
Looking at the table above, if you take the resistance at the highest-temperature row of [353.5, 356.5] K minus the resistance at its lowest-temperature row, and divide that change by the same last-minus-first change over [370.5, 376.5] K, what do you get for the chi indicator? -2.3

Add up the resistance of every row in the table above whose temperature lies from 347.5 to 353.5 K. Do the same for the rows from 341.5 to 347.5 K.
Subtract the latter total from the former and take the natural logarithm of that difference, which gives 3.9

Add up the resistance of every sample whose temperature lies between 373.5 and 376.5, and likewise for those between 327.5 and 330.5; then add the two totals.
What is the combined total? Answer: 2474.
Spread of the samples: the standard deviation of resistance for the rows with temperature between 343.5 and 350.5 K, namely 10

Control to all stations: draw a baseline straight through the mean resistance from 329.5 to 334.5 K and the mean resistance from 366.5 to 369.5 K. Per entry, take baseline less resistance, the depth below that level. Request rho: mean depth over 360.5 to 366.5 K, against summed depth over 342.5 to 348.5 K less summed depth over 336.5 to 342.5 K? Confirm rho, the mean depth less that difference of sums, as -69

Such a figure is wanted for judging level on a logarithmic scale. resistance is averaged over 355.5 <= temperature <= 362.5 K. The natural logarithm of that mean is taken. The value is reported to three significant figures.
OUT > 6.13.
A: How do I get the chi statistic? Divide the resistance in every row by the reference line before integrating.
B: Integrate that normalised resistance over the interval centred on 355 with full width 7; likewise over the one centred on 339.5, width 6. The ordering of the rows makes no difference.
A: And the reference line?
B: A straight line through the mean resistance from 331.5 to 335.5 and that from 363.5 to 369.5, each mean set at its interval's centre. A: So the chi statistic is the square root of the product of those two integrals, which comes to 6.2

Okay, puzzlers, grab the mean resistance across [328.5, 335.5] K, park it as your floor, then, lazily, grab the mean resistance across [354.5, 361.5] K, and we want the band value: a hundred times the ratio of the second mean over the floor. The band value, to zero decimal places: 111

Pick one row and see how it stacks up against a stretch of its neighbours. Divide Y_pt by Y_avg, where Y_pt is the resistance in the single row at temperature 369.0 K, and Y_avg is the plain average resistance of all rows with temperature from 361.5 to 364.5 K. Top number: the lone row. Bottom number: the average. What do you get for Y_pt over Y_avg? 1.02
